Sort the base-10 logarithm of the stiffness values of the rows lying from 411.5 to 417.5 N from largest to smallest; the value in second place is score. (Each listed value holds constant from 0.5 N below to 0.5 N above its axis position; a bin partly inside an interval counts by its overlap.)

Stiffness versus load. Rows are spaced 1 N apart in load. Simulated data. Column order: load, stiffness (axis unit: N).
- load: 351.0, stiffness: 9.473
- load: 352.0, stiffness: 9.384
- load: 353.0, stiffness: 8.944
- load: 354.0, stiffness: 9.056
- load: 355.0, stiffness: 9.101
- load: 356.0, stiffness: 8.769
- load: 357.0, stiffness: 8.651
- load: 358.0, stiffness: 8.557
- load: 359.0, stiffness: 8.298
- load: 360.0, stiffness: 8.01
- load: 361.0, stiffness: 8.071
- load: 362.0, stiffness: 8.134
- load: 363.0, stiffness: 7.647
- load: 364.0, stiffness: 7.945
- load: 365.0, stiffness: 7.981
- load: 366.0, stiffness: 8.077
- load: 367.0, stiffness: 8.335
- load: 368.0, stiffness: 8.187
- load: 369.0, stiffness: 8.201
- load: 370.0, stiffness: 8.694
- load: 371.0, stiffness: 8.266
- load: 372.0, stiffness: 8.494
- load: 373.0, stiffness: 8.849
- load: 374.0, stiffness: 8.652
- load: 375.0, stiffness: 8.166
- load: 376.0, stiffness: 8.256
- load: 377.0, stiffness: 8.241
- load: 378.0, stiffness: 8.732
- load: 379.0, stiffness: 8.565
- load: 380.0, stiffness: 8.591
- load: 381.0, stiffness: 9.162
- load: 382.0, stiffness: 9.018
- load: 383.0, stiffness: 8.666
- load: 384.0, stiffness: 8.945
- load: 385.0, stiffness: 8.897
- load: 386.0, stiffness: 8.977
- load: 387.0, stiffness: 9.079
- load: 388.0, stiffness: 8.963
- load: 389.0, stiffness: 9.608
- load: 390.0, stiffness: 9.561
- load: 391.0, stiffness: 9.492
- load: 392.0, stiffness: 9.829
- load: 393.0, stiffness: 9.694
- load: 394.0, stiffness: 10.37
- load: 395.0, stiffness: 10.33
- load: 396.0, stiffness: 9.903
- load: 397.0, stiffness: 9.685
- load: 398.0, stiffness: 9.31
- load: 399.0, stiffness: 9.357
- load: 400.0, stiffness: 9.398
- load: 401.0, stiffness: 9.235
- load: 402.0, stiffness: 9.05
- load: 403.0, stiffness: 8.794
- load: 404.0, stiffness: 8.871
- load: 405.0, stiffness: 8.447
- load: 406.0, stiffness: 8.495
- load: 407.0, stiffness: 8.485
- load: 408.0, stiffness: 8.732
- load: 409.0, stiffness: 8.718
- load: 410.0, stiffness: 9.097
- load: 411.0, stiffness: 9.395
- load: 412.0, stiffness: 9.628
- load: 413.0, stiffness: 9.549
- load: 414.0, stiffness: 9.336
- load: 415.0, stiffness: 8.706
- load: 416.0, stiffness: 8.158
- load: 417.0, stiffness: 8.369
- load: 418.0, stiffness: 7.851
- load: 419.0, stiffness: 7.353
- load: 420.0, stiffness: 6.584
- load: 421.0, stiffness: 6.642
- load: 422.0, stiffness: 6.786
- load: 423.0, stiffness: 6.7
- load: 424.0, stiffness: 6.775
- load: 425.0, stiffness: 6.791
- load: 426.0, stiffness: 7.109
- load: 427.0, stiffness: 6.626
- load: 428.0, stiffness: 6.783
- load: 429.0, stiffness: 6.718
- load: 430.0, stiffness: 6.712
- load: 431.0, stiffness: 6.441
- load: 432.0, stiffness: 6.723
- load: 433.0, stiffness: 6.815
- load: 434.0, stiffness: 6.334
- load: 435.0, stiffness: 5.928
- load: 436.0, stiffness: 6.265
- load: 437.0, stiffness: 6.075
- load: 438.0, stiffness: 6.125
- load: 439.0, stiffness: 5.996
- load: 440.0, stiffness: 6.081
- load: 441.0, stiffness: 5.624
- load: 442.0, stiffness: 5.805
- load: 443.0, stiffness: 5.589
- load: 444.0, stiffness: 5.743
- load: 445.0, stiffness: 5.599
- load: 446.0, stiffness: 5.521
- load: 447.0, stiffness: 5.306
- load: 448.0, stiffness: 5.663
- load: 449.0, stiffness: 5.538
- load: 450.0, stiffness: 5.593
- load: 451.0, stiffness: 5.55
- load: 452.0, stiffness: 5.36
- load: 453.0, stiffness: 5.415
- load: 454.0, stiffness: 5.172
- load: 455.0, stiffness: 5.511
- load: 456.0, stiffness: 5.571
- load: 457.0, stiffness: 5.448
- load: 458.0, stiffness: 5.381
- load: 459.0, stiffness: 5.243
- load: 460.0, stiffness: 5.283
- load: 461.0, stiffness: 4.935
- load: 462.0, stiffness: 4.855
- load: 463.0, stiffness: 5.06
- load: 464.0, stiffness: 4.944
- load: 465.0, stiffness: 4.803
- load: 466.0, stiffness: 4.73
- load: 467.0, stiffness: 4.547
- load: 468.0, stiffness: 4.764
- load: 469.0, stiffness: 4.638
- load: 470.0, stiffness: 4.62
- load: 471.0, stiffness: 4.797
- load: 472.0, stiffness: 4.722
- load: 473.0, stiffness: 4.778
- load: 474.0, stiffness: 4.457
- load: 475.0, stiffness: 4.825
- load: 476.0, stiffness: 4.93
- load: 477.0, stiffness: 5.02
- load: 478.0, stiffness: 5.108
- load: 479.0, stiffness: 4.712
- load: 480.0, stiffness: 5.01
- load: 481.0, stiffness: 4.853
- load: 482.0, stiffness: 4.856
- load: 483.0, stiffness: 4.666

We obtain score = 0.98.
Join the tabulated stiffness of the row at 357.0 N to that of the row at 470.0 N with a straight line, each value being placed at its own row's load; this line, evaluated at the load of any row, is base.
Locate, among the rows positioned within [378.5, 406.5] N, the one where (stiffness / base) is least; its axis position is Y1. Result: 379.0 N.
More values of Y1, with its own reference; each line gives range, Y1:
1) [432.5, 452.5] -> 447.0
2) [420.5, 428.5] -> 421.0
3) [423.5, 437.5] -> 435.0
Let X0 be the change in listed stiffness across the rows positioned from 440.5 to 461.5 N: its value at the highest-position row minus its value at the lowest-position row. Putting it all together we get -0.7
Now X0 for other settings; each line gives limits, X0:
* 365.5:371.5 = 0.2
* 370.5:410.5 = 0.8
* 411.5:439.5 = -3.6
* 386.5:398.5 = 0.2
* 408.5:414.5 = 0.6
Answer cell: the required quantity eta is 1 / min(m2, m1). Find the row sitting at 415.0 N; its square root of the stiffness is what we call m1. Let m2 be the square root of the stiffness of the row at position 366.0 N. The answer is 0.35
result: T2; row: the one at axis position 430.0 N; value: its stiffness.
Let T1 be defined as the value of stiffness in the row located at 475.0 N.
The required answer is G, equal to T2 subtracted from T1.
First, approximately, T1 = 4.825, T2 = 6.712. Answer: -1.9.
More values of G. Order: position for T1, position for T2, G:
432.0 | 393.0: -3.0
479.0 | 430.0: -2.0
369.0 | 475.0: 3.4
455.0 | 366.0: -2.6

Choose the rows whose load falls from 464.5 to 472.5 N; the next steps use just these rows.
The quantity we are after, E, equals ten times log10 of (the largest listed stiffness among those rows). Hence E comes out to 6.8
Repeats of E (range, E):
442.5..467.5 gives 7.6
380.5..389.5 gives 9.8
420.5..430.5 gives 8.5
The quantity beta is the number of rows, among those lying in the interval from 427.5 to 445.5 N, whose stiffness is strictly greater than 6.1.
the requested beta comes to 9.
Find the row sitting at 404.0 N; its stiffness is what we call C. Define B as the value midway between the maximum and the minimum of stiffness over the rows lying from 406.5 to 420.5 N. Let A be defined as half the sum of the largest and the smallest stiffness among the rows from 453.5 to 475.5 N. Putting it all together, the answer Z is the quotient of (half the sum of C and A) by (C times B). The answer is 0.097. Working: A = 5.0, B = 8.1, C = 8.871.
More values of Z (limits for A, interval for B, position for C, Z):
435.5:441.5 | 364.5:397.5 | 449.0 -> 0.113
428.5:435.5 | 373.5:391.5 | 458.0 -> 0.123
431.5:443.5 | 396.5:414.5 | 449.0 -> 0.117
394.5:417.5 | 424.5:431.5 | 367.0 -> 0.156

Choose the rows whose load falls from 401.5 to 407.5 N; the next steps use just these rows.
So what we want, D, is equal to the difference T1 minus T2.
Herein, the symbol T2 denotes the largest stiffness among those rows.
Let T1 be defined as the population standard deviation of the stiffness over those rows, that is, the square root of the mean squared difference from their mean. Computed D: -9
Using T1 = 0.23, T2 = 9.05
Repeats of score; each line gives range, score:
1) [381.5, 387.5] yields 0.96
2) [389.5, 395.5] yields 1.01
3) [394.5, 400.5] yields 1.00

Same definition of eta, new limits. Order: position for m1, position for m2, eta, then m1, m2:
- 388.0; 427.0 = 0.39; 2.99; 2.57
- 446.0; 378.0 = 0.43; 2.35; 2.95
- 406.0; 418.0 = 0.36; 2.91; 2.80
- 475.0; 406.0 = 0.46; 2.20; 2.91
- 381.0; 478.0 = 0.44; 3.03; 2.26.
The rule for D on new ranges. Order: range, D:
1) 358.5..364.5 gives -8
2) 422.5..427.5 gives -7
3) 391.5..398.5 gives -10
